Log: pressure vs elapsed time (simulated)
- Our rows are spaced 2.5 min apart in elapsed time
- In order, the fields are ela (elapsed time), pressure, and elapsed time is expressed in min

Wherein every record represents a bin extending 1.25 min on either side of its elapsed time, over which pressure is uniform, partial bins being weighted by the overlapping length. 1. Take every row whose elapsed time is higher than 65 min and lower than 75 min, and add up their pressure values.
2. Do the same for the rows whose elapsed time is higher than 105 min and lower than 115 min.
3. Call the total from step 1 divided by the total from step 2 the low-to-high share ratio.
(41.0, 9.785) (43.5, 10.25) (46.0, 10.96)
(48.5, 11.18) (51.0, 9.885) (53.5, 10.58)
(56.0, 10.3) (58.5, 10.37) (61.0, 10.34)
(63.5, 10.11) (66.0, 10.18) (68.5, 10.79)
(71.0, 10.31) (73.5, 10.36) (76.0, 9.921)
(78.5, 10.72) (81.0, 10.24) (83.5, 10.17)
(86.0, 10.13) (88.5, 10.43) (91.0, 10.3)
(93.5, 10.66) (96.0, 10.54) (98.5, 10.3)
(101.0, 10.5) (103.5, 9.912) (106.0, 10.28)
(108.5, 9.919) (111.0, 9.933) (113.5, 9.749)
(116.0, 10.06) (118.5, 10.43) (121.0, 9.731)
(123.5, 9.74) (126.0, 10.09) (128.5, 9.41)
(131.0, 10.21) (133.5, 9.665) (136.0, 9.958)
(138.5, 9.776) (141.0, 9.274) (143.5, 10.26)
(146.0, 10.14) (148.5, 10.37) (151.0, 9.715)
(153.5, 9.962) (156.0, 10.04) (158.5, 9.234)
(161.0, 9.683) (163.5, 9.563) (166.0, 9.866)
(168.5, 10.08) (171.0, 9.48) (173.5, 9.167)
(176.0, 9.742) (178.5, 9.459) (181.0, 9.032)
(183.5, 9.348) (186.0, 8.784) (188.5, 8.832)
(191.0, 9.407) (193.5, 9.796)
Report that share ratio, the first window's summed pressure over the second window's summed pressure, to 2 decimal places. 1.04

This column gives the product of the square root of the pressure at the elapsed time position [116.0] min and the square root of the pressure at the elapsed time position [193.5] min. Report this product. 9.9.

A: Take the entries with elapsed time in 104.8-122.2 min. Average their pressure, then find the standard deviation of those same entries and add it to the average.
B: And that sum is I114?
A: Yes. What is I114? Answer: 10.3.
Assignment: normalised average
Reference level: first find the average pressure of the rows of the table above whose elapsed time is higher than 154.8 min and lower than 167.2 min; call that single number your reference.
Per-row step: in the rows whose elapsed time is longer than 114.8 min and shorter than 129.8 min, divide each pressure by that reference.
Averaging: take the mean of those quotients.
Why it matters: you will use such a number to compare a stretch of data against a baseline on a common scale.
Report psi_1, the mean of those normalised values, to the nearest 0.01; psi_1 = 1.02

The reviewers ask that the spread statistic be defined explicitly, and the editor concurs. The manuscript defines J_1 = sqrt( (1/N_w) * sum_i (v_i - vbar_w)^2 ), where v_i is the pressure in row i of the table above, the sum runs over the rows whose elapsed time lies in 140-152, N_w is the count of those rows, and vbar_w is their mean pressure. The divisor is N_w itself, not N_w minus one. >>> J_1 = 0.41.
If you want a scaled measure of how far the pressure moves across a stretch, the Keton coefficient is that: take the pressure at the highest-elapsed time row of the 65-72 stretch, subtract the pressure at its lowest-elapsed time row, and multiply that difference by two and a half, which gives 0.3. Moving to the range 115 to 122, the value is -0.8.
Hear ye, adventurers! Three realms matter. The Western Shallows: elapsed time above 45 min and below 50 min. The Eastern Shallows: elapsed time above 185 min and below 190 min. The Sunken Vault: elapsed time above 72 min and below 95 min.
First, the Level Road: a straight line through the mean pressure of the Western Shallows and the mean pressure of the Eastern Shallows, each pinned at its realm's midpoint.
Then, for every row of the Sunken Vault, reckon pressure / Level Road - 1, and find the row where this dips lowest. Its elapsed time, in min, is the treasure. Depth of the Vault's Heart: 76.0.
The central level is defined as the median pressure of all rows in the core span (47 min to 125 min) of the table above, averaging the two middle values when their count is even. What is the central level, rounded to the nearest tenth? 10.3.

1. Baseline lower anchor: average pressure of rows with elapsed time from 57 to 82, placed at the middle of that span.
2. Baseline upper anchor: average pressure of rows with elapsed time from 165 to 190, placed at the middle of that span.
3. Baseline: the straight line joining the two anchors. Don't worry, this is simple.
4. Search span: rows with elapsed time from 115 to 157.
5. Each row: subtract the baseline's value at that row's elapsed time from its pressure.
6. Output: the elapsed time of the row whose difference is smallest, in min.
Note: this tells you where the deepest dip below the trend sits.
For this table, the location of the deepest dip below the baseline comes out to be 141.0 min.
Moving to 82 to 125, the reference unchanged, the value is 113.5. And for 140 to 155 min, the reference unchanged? 141.0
